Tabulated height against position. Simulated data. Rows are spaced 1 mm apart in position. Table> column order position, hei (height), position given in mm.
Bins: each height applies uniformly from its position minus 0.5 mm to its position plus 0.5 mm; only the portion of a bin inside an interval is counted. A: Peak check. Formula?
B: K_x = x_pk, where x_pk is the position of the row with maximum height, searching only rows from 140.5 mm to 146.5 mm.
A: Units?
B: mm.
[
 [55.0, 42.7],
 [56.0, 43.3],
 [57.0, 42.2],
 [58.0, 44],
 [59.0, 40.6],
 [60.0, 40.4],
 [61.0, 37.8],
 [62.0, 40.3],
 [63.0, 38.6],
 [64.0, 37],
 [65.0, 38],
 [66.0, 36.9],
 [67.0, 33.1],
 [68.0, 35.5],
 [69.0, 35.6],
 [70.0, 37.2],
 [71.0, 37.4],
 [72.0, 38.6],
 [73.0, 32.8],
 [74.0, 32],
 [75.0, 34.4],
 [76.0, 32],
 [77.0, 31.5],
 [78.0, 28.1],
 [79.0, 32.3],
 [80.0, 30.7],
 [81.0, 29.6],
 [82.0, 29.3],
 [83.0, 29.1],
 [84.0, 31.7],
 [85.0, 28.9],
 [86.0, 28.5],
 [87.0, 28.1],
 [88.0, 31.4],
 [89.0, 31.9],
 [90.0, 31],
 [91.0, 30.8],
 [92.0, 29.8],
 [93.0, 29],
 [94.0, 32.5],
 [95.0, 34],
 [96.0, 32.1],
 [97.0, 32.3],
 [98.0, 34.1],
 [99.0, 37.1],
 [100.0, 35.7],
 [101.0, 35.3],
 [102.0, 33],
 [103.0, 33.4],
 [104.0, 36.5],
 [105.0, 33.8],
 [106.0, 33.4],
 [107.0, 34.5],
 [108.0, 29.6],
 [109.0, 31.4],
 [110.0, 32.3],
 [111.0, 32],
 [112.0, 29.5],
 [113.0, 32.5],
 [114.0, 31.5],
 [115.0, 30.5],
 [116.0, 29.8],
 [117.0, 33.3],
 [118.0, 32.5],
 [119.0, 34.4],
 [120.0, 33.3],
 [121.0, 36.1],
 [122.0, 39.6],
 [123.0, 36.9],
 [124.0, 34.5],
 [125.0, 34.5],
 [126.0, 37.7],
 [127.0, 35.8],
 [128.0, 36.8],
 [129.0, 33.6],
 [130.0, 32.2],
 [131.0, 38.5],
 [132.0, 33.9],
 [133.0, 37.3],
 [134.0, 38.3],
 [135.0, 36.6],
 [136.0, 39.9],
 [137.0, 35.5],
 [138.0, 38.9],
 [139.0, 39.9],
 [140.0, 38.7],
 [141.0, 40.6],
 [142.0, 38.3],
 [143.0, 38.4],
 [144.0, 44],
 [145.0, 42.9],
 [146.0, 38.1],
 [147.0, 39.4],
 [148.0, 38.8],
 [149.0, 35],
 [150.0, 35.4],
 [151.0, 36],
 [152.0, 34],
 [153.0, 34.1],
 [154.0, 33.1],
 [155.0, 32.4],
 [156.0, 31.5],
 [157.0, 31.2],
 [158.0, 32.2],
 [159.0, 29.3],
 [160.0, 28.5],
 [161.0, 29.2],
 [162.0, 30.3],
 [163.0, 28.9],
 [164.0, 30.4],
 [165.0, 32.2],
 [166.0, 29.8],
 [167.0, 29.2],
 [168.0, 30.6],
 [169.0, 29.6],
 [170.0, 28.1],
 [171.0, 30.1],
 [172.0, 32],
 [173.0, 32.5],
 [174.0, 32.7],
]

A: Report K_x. 144.0 mm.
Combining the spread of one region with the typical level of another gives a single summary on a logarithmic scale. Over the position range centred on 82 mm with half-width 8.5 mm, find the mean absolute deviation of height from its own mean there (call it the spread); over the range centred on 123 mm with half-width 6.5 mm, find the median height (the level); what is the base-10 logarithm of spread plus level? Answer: 1.556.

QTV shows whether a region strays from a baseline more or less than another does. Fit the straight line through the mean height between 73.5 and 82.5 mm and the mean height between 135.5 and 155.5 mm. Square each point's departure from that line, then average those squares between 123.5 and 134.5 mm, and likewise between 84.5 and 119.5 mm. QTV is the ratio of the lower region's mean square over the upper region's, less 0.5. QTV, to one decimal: 1.1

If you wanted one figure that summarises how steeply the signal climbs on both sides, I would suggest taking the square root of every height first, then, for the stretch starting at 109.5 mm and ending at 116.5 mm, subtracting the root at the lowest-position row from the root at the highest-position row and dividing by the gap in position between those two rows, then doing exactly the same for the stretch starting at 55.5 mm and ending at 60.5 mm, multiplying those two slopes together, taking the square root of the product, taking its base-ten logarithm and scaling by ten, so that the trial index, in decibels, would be -13.4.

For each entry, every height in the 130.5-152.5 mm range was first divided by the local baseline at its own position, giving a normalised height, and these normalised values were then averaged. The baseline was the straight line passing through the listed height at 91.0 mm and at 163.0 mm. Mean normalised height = 1.29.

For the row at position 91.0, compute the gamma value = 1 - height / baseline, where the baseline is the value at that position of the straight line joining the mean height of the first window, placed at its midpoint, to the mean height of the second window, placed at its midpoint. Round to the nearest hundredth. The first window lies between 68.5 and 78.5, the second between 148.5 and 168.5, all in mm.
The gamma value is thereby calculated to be 0.08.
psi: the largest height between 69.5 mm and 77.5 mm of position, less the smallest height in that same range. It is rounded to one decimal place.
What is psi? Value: 7.1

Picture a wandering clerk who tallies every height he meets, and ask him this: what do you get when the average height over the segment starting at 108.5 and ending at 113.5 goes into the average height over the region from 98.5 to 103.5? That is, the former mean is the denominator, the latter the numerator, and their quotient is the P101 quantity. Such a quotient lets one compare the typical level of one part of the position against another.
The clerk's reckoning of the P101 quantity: 1.11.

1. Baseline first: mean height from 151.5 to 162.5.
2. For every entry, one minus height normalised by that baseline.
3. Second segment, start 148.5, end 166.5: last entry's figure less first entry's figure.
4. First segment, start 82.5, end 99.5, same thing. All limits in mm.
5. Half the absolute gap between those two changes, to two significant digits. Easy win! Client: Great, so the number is 0.21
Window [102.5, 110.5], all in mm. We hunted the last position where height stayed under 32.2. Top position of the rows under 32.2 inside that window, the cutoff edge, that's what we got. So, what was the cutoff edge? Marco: 109.0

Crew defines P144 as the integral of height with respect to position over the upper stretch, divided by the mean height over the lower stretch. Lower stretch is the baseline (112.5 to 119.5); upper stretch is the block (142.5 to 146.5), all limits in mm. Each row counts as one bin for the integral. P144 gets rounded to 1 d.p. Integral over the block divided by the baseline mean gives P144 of 5.1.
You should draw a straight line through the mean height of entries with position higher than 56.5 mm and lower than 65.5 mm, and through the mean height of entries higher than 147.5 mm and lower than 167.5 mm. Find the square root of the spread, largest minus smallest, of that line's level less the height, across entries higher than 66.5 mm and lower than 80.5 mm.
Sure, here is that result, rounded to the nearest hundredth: 3.16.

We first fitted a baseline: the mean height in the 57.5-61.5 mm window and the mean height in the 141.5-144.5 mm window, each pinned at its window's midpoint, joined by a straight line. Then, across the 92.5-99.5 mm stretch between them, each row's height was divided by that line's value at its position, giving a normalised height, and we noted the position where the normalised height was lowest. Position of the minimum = 93.0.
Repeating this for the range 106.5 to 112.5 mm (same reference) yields 112.0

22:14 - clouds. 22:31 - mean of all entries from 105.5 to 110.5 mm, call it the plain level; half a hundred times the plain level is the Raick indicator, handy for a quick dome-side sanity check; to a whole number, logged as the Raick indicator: 1612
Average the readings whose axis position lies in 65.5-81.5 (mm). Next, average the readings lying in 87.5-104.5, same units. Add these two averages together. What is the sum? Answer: 67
